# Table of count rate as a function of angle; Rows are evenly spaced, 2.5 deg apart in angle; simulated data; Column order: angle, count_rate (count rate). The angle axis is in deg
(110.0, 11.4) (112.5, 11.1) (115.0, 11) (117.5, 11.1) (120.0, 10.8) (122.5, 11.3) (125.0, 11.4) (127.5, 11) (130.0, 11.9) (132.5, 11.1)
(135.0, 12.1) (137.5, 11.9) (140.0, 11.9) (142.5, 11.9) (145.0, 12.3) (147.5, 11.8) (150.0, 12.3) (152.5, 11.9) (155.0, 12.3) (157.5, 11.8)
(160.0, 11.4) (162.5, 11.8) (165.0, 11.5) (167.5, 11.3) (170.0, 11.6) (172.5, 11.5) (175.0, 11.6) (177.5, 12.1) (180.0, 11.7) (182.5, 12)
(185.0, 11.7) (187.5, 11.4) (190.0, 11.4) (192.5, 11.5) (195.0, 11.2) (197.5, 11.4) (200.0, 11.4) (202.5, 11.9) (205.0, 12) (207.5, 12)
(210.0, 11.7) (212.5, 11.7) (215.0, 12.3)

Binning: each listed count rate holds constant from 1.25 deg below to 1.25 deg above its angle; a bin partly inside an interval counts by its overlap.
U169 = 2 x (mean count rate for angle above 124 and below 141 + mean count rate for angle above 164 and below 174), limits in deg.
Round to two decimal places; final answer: 46.18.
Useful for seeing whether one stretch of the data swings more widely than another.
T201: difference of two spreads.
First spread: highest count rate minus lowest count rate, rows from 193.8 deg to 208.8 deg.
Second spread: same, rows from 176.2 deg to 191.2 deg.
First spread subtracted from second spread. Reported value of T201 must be -0.1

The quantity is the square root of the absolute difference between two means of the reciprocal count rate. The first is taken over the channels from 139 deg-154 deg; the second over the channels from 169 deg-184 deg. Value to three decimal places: 0.044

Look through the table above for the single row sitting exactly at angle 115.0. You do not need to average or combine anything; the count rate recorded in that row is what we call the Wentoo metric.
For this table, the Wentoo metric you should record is 11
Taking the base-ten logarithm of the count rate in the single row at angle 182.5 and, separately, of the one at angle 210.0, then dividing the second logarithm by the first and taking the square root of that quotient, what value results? 0.99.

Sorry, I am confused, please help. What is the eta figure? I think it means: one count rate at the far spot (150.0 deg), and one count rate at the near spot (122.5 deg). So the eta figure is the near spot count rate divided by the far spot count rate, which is 0.92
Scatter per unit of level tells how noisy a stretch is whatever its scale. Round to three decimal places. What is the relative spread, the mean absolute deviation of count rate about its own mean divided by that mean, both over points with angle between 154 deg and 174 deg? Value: 0.020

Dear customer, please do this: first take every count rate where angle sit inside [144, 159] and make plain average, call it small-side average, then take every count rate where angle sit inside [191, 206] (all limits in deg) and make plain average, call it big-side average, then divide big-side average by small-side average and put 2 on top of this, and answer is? 2.96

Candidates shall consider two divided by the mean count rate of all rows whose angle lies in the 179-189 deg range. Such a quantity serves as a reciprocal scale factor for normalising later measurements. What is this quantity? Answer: 0.171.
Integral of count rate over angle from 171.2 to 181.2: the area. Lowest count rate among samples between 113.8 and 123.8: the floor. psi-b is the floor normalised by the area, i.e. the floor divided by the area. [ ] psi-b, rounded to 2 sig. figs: 0.092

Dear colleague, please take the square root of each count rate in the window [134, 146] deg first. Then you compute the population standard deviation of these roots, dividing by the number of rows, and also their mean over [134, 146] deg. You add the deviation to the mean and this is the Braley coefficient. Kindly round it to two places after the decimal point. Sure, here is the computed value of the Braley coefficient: 3.49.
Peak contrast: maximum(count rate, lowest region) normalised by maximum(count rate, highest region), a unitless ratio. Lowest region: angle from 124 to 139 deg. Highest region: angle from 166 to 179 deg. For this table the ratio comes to 1.00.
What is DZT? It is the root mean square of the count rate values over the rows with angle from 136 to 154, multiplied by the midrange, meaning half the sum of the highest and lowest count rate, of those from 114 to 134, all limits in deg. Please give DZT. 136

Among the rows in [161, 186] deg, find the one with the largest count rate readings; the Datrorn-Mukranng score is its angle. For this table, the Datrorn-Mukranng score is 177.5 deg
